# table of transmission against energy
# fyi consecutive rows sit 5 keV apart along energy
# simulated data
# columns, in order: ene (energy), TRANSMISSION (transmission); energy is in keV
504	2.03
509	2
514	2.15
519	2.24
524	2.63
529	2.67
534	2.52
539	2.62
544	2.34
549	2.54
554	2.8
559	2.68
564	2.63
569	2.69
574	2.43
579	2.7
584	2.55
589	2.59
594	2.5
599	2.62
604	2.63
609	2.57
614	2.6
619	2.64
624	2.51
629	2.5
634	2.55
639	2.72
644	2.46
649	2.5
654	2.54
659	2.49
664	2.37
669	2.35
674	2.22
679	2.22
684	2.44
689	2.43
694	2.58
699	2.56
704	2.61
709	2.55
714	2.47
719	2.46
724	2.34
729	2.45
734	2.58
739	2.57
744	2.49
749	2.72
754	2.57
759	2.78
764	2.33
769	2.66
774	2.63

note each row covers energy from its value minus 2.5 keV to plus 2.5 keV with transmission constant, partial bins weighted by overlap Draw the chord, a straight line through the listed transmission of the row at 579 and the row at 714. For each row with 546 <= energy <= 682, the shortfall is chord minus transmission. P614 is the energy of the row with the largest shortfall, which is 674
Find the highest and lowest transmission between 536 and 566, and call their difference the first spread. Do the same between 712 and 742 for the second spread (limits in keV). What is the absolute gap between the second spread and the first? 0.22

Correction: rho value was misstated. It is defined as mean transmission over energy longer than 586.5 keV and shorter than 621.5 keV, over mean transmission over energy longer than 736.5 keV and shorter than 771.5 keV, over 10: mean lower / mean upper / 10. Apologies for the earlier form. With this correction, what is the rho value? 0.100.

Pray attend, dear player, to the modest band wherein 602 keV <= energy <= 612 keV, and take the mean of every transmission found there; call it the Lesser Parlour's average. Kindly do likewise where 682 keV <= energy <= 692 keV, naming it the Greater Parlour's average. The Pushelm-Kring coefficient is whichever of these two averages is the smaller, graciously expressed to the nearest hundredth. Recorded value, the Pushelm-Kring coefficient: 2.44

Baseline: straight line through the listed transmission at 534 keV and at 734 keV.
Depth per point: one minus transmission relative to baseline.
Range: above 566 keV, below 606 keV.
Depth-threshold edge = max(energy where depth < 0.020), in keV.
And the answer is 604 keV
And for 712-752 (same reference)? 749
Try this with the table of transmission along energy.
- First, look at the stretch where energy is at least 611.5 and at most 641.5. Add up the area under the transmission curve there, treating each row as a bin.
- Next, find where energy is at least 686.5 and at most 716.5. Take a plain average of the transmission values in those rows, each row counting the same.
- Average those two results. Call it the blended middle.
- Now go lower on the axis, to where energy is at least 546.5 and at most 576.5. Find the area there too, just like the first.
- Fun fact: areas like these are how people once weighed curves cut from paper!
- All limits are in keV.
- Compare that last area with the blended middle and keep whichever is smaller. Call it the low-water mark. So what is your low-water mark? 40.1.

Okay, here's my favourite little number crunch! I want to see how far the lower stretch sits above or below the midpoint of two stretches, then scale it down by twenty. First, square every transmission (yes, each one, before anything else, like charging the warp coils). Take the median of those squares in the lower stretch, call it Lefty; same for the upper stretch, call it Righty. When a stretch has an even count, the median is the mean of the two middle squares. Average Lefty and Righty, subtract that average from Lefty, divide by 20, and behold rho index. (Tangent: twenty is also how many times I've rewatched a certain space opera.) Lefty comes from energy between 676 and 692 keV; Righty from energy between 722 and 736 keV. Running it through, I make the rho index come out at -0.002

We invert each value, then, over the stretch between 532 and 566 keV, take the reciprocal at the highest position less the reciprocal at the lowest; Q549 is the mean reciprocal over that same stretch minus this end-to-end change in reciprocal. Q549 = 0.40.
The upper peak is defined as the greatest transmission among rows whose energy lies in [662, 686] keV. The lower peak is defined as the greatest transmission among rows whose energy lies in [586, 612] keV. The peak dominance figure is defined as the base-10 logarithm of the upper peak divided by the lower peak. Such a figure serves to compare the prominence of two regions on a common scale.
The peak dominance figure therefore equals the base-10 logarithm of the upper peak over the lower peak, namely -0.033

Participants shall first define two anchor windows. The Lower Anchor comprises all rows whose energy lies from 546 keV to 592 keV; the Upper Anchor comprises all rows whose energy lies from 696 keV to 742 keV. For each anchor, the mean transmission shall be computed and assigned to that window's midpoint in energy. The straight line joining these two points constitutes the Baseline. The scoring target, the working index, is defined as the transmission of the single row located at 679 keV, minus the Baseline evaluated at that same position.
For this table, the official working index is -0.32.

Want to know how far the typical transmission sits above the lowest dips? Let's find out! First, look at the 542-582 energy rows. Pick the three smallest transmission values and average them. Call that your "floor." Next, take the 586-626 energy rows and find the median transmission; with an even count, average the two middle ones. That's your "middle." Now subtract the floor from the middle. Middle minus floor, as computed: 0.16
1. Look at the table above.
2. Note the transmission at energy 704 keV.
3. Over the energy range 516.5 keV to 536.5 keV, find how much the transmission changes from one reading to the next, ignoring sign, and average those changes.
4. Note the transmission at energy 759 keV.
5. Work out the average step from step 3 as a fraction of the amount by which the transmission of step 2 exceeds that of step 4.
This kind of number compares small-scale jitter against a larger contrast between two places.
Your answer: -1.1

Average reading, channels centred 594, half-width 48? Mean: 2.60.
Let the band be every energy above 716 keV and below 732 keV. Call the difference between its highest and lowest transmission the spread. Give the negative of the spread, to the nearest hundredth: -0.12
